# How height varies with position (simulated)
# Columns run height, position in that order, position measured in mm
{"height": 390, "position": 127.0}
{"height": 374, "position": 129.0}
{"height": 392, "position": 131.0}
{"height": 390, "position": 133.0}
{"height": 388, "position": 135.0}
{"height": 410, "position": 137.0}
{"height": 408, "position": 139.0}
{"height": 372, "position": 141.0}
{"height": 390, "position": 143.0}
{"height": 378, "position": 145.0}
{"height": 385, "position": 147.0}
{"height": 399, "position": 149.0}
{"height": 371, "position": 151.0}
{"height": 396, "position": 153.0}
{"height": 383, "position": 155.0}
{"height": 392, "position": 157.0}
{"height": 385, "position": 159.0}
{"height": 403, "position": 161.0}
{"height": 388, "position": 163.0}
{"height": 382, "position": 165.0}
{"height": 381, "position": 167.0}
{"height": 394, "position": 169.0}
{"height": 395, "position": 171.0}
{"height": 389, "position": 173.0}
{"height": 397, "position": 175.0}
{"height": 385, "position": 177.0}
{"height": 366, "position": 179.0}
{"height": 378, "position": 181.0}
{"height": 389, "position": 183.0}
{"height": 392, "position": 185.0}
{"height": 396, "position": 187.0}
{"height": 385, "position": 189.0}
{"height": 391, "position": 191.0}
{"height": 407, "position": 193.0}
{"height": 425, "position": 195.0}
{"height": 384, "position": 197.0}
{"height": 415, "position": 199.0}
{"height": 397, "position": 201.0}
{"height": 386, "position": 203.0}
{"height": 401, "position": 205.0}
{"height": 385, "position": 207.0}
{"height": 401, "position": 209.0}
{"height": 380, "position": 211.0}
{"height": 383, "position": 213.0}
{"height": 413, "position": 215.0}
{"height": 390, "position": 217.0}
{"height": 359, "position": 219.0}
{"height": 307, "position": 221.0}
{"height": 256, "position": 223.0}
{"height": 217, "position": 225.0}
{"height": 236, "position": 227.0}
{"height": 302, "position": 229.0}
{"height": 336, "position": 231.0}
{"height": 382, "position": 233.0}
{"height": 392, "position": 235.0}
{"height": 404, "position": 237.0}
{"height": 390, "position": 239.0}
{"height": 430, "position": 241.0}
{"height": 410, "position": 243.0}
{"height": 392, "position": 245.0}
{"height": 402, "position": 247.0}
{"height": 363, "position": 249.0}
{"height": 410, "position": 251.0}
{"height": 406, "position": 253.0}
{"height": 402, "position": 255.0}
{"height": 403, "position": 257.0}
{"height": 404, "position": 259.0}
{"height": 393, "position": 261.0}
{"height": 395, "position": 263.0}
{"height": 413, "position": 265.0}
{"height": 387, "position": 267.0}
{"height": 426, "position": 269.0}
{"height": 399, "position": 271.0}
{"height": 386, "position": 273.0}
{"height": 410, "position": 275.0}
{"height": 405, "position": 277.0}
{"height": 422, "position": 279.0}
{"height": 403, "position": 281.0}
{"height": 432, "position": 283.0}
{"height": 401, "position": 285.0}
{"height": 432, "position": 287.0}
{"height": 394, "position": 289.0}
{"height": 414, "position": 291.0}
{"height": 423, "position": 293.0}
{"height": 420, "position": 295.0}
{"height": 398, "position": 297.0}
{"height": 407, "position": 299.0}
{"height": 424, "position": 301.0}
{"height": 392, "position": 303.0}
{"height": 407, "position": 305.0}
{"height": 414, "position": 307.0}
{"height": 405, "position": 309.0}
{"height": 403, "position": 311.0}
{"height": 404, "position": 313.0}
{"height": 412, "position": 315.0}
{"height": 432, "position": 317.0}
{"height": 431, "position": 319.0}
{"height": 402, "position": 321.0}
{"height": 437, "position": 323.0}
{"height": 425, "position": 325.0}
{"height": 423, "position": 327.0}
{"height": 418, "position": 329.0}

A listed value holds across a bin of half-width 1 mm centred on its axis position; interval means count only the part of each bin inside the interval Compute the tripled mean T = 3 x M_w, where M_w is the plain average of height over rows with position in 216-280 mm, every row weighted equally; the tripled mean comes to 1128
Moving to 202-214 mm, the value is 1168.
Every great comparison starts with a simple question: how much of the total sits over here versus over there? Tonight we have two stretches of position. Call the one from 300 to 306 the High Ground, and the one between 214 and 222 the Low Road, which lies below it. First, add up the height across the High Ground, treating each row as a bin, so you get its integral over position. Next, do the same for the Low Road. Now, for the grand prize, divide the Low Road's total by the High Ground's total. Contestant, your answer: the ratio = 1.20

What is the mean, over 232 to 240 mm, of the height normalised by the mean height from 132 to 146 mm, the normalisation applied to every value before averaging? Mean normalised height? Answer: 1.003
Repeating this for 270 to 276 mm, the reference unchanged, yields 1.019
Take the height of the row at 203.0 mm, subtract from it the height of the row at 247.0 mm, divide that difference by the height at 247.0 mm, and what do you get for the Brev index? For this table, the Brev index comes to -0.040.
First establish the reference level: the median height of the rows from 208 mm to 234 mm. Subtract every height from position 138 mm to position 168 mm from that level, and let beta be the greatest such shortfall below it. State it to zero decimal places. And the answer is -12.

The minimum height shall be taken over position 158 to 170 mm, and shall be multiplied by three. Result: 1143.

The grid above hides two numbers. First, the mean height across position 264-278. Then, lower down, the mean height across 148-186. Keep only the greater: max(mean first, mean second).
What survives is 404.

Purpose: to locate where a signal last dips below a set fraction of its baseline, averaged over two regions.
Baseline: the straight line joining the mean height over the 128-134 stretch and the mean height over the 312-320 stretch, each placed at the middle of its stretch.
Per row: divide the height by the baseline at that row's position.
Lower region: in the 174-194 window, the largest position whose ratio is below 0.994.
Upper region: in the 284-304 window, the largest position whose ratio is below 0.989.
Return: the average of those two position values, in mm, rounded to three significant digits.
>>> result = 247 mm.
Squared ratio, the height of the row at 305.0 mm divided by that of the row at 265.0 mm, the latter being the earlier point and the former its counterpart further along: 0.97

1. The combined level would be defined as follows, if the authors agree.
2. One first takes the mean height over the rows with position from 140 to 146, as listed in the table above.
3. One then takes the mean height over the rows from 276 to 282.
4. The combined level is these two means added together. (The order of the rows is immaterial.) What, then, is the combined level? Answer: 790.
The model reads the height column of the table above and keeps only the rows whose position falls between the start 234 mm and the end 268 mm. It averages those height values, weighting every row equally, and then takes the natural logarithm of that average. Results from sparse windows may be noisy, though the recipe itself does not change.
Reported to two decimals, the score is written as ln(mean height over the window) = 5.99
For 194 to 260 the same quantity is 5.93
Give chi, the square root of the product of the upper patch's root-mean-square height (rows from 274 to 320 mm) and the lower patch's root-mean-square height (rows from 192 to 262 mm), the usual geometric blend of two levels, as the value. 396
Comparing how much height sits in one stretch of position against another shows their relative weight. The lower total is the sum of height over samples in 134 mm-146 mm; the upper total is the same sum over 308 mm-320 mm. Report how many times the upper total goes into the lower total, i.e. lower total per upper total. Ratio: 0.94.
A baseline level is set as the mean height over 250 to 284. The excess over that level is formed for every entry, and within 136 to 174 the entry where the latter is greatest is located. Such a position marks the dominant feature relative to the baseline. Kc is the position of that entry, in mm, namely 137.0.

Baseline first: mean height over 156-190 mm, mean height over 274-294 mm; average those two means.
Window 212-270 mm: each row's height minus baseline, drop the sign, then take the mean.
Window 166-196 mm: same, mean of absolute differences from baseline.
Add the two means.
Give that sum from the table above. 50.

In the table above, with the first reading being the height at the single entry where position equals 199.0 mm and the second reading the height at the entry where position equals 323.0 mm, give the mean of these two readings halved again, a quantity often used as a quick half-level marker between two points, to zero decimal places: 213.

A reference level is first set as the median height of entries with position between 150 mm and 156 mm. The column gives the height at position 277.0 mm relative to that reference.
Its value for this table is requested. 22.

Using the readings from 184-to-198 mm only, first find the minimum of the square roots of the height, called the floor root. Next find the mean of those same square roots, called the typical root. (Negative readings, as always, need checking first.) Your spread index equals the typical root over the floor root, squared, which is 1.034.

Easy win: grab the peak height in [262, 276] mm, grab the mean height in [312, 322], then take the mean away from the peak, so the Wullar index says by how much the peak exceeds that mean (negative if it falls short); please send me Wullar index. 10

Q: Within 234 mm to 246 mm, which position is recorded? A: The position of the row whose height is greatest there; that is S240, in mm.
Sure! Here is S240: 241.0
